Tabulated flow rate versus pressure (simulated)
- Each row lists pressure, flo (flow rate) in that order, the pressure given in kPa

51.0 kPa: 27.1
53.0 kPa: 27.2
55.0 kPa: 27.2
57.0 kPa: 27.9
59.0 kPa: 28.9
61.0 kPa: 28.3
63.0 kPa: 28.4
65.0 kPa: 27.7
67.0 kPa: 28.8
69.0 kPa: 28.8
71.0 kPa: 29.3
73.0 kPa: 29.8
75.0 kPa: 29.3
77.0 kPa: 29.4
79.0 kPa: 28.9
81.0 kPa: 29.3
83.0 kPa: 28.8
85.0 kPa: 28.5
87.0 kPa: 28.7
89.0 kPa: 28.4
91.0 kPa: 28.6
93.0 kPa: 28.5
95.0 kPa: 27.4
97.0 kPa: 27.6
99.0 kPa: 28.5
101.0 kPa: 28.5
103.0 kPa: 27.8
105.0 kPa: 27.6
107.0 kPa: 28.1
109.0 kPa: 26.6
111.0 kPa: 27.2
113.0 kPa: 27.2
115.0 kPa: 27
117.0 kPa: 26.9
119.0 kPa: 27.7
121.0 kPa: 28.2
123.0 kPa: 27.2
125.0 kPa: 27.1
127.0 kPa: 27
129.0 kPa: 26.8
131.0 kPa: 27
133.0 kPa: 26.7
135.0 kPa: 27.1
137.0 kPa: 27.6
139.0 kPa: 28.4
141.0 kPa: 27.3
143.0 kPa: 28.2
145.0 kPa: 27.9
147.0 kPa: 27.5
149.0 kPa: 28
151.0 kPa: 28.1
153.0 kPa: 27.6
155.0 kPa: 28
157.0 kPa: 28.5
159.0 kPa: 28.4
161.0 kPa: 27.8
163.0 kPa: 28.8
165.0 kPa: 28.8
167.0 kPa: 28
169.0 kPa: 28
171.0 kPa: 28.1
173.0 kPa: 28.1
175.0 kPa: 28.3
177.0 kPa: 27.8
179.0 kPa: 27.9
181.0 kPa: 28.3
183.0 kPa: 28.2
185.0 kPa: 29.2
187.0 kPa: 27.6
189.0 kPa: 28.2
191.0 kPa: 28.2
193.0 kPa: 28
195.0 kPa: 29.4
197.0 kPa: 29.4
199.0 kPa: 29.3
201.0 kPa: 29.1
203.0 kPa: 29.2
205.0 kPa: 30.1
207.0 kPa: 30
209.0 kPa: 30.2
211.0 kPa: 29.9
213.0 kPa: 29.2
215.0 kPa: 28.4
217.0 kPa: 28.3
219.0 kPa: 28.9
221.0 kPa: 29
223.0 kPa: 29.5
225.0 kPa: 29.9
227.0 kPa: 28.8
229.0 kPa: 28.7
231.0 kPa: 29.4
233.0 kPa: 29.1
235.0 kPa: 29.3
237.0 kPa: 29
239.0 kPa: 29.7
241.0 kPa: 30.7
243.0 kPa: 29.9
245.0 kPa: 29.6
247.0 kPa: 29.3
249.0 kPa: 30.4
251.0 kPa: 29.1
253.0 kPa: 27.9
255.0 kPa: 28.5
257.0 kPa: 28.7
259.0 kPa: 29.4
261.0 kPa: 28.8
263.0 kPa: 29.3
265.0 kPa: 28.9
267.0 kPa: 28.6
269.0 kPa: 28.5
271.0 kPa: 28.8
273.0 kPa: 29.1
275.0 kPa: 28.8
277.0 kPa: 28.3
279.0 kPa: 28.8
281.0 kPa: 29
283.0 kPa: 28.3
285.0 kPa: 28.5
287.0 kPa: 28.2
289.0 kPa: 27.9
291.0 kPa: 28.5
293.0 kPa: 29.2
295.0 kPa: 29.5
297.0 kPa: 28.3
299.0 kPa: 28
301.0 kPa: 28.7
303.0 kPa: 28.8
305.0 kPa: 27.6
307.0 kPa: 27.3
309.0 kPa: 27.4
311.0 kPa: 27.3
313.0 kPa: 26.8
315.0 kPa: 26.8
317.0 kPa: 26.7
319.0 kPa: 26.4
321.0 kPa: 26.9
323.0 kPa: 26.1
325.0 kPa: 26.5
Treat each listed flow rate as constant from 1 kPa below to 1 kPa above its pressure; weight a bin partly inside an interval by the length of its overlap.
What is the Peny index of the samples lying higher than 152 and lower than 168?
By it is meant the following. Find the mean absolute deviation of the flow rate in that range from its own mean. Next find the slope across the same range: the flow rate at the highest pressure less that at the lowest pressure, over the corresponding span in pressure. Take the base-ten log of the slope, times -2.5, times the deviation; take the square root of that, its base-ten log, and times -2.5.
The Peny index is -0.22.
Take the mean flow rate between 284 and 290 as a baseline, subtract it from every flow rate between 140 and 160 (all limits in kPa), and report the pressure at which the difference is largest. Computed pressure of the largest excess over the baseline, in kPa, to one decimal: 157.0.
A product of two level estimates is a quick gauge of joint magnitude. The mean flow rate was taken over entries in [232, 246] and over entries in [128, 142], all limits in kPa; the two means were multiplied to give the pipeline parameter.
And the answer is 808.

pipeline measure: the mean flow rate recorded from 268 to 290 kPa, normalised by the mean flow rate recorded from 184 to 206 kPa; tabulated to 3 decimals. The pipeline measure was 0.989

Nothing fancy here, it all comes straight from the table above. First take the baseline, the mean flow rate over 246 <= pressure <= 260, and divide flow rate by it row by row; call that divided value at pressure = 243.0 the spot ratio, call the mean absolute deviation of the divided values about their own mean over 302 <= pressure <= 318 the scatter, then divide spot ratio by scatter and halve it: 33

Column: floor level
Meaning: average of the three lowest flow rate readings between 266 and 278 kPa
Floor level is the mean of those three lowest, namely 28.5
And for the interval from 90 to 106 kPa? 27.5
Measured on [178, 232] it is 27.8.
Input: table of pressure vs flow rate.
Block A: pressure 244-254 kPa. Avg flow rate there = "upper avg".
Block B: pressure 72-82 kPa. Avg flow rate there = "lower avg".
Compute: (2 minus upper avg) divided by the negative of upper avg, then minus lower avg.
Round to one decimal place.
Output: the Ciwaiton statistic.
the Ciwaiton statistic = -28.4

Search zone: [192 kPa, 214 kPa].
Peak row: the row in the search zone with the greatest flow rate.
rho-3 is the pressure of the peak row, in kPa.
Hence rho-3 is 209.0 kPa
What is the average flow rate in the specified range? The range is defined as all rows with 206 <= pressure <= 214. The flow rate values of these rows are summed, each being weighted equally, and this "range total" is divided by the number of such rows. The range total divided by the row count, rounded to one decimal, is 29.8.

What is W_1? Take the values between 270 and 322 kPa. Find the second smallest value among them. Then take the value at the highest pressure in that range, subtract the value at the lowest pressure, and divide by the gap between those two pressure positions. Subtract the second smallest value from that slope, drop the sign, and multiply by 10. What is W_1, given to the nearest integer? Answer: 267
